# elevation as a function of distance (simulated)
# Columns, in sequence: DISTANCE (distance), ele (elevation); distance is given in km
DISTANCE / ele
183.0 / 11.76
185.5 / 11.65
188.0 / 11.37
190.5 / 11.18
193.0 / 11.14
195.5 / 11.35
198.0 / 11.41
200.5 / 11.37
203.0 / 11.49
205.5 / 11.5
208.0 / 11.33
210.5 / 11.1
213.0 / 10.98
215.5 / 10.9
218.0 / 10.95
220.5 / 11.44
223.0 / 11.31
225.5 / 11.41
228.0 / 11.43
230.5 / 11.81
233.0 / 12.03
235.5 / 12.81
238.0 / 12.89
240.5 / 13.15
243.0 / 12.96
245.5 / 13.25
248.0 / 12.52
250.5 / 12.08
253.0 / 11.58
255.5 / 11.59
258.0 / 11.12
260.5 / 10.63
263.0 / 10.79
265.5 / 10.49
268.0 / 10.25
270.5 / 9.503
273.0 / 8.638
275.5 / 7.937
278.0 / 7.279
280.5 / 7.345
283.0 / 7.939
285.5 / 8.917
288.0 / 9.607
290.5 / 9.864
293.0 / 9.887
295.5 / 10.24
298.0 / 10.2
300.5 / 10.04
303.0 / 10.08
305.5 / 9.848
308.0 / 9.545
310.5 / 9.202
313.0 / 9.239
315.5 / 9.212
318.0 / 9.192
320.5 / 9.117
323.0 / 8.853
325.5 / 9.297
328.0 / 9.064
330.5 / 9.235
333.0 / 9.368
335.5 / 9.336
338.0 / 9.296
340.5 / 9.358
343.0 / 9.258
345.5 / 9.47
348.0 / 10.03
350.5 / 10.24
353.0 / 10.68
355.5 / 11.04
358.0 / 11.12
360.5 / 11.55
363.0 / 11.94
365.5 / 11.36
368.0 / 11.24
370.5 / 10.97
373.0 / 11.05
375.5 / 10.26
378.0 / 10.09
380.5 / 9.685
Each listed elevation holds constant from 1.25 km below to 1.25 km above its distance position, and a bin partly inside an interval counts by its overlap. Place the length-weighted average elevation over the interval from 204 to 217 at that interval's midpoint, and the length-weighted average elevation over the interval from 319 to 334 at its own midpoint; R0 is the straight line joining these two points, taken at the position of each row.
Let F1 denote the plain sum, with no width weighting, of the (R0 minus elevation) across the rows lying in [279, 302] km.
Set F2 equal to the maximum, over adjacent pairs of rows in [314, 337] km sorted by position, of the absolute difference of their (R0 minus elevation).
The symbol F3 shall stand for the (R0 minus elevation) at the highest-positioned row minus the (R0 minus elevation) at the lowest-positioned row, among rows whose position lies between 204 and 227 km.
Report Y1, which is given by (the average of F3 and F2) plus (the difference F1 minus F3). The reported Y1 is 4.3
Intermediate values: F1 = 4.0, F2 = 0.49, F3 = -0.3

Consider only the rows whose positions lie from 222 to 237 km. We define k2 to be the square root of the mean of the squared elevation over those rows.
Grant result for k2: 11.8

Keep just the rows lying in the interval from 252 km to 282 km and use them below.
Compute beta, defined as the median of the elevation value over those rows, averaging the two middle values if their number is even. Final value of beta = 10.37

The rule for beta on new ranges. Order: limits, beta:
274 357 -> 9.34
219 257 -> 12.03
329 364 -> 9.75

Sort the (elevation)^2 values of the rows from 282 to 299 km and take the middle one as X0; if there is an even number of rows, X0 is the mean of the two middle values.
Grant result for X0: 97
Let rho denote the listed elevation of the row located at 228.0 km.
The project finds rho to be 11.43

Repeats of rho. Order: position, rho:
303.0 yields 10.08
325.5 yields 9.297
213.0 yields 10.98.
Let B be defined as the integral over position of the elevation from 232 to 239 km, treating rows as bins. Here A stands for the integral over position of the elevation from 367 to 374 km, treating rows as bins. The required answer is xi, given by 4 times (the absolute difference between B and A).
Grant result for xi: 42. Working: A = 78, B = 88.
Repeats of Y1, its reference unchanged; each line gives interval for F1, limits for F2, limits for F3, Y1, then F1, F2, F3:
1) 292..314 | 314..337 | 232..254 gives -2.0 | -2.2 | 0.49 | 0.1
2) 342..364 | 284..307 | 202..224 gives -16.6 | -17.1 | 0.73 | -0.2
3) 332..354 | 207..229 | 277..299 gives -5.3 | -7.2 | 0.53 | -3.3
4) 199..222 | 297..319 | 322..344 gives -0.1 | -0.6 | 0.30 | -0.8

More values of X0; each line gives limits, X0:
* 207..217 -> 122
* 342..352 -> 95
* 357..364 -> 133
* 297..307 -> 101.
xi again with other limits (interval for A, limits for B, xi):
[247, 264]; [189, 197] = 420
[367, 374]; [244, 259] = 413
